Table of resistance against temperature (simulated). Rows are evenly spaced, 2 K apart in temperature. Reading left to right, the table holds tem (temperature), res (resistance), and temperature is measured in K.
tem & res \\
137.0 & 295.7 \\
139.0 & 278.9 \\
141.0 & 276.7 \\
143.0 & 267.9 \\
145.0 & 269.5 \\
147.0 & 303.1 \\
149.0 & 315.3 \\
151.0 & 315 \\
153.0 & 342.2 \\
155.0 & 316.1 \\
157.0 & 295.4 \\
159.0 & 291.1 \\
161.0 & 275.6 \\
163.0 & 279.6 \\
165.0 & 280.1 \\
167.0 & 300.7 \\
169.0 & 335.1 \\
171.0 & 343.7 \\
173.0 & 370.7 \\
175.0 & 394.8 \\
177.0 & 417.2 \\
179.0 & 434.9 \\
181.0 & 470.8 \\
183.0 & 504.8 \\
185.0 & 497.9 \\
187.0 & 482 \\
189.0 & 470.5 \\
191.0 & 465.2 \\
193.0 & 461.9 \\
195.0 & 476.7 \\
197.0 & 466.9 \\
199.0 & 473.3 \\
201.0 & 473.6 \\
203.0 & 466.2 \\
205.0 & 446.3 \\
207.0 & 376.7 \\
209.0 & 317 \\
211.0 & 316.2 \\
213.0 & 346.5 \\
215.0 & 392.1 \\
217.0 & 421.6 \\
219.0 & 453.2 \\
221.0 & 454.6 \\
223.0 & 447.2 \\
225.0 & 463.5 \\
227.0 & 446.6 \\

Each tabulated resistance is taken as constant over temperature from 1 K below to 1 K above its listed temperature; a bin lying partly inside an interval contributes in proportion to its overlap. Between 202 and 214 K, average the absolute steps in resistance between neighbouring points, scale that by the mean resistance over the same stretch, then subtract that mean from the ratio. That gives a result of -378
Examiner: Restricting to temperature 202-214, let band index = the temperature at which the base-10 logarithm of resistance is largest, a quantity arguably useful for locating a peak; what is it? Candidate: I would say 203.0 K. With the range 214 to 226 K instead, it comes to 225.0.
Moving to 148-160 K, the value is 153.0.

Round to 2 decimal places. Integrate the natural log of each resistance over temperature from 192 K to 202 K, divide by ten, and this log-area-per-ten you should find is 6.15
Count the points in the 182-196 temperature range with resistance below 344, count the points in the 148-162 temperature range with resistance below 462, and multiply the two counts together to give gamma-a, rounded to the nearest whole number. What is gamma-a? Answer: 0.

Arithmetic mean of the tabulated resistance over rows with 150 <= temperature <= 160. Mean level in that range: 312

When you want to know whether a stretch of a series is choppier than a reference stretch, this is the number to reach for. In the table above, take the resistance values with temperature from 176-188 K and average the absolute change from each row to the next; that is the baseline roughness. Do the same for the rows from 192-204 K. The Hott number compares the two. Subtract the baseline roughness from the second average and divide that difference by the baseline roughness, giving -0.6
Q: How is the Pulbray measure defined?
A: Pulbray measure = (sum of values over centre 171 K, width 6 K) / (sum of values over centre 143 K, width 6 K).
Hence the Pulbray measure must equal 1.29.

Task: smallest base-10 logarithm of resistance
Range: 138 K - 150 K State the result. 2.43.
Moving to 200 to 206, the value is 2.65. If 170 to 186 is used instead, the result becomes 2.54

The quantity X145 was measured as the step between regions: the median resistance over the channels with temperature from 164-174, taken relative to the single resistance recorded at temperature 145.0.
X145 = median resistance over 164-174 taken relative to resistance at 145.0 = 66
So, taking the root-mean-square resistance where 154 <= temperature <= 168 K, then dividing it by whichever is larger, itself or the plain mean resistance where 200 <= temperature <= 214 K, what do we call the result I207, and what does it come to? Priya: 0.74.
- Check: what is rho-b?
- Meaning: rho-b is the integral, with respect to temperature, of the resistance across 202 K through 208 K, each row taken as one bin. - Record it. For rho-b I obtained 2578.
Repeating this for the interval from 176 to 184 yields 3655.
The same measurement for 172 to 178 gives 2365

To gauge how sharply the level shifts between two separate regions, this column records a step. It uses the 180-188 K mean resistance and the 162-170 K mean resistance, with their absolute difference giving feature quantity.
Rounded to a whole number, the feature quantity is 190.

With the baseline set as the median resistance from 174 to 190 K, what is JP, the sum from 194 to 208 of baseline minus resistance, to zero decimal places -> 115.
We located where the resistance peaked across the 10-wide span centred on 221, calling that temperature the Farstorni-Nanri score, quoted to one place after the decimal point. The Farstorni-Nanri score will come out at 225.0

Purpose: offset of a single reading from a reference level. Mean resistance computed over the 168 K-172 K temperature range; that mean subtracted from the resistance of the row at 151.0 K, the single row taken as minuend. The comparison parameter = -24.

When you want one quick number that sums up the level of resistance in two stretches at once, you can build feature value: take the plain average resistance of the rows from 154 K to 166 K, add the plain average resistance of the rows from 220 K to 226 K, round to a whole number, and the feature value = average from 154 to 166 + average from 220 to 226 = 745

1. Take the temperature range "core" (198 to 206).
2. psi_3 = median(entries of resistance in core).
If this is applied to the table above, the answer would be 470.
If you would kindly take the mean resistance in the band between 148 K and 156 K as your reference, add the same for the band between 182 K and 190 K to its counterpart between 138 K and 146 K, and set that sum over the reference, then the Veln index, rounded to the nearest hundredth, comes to 2.37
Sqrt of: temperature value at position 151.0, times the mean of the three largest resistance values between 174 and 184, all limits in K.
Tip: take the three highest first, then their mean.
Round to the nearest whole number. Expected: 385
